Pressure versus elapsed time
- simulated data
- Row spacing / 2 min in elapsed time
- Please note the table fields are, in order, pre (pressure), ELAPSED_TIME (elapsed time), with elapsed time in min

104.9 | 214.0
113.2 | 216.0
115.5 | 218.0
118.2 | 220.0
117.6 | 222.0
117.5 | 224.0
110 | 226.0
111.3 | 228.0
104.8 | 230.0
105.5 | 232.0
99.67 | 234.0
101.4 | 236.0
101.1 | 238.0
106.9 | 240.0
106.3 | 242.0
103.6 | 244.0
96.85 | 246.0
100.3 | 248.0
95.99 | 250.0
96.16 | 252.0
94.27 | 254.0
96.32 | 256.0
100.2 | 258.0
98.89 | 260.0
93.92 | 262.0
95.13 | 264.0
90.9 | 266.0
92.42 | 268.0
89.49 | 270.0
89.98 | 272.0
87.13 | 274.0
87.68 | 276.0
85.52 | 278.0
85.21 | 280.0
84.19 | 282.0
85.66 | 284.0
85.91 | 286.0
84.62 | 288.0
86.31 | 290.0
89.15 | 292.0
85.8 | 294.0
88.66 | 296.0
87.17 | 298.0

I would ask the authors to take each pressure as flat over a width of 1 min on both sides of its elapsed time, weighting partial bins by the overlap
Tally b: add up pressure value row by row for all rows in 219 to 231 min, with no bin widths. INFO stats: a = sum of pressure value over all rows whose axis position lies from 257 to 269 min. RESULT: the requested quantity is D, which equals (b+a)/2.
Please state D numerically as 625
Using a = 571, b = 679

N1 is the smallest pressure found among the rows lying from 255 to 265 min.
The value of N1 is 93.92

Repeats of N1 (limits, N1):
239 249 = 96.85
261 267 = 90.9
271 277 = 87.13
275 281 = 85.21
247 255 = 94.27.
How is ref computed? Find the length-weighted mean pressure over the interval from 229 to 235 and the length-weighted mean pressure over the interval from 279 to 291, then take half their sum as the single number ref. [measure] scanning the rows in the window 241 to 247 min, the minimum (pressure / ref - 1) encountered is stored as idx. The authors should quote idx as 0.027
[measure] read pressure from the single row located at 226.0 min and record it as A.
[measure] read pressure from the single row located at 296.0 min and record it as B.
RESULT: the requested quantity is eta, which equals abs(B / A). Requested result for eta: 0.81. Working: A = 110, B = 88.66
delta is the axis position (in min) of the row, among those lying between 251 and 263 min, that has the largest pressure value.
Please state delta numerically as 258.0 min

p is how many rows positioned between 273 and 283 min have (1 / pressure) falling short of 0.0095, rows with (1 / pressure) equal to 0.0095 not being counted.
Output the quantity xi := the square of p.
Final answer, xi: 0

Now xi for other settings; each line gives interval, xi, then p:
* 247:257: 0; 0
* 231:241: 4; 2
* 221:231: 16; 4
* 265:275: 0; 0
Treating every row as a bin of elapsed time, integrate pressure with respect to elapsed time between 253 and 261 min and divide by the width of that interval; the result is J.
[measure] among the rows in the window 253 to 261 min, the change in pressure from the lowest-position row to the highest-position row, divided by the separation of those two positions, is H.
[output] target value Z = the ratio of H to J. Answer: 0.008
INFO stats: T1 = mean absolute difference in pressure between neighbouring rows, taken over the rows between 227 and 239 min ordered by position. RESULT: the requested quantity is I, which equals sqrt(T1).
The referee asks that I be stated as 1.7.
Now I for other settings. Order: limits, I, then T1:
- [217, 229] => 1.6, 2.4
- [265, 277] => 1.3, 1.7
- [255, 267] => 1.8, 3.1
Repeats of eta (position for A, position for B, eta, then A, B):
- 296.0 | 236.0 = 1.14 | 88.66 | 101.4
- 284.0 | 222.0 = 1.37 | 85.66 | 117.6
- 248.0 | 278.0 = 0.85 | 100.3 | 85.52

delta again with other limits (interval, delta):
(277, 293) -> 292.0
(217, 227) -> 220.0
